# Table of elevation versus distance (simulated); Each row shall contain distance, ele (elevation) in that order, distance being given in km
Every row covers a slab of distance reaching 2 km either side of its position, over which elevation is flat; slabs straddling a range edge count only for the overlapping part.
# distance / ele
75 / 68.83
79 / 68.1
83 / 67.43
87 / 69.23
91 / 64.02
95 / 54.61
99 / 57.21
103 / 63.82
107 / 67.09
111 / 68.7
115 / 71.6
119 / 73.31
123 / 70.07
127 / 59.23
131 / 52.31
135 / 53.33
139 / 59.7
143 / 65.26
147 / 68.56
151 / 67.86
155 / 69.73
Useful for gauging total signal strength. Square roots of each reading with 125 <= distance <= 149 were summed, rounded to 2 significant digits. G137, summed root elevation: 46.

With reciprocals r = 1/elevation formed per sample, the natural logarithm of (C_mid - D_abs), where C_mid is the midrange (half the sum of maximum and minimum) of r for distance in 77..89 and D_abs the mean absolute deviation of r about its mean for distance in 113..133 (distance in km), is -4.37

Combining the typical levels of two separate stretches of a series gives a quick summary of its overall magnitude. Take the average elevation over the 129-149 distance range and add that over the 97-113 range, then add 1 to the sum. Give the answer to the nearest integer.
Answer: 125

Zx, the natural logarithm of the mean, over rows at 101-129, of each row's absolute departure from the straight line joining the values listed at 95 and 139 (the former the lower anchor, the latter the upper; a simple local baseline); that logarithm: 2.4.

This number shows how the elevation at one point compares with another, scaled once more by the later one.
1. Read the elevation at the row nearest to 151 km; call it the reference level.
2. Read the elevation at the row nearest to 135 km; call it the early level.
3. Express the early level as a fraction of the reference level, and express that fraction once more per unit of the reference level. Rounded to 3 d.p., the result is 0.012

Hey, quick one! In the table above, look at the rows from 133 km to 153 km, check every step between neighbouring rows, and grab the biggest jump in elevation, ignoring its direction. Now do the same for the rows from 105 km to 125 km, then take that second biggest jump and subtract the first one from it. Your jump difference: -3.1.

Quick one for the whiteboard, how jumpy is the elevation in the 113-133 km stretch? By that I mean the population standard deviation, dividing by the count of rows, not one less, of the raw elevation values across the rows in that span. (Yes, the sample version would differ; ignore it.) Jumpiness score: 8.2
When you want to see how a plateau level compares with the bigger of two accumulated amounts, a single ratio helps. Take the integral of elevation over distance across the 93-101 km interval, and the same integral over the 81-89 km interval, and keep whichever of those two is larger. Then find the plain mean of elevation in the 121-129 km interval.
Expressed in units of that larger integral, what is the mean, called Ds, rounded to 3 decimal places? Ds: 0.118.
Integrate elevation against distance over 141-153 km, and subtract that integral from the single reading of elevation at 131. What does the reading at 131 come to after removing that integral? -754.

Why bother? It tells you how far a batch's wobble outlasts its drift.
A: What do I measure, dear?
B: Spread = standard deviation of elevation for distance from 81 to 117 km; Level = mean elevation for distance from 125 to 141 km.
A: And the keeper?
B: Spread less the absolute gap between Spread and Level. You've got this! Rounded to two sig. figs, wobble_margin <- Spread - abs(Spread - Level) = -45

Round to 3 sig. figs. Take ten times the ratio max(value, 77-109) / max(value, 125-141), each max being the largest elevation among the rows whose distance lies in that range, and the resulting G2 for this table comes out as 11.6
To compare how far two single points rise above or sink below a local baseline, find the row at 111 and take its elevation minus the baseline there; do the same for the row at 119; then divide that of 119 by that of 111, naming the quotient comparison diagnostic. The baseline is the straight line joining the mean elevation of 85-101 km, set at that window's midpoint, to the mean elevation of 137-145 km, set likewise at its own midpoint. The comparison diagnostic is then 1.6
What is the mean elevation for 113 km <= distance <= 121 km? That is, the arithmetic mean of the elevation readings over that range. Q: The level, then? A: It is 72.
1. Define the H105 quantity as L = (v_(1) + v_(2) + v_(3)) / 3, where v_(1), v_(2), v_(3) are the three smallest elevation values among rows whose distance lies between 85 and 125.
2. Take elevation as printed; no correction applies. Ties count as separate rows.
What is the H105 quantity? 58.5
